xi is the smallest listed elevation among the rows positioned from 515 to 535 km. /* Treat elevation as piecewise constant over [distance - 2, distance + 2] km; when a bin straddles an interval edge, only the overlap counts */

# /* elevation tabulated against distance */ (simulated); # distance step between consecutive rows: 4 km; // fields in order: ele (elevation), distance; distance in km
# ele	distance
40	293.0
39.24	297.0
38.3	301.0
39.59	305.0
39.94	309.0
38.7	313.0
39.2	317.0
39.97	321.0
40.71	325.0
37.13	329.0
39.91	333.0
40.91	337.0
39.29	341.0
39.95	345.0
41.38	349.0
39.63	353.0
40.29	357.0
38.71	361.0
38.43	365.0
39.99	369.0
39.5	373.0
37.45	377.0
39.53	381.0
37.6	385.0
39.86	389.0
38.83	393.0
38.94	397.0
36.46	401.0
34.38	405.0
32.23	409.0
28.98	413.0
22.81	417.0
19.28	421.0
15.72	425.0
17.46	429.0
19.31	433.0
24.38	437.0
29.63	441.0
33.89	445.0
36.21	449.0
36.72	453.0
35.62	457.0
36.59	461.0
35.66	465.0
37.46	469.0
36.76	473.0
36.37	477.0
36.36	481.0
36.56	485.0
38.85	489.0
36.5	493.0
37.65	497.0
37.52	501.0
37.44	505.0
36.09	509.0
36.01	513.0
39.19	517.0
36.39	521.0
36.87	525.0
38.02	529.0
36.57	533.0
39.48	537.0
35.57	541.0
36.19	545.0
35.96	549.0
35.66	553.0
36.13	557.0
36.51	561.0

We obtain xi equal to 36.39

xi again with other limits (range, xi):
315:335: 37.13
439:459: 29.63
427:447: 17.46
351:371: 38.43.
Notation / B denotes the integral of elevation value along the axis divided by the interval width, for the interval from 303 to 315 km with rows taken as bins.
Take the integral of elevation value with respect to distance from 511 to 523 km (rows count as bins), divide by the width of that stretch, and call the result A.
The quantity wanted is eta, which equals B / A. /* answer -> 1.06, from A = 37.2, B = 39.4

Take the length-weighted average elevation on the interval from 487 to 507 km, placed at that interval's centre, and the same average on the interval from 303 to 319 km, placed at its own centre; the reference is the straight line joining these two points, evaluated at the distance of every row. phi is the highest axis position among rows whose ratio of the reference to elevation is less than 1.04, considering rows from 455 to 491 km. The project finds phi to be 489.0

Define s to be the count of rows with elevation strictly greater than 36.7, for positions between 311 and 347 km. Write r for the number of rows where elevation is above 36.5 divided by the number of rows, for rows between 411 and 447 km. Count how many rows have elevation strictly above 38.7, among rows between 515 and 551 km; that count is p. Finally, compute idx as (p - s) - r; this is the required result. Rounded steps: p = 2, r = 0.00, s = 9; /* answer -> -7.0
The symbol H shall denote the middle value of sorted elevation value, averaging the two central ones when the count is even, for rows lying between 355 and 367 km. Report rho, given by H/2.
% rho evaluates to 19.4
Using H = 39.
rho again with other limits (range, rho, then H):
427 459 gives 15.9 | 32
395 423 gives 16.1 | 32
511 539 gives 18.4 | 37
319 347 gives 20.0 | 40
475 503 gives 18.3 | 37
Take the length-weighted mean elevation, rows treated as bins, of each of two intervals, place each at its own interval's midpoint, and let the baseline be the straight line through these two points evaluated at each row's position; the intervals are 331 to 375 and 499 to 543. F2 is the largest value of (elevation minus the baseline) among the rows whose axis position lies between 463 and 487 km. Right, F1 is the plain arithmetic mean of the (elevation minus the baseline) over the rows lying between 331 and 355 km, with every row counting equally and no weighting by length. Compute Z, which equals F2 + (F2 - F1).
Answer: -1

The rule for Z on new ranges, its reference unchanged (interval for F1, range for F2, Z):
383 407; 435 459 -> -2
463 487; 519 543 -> 6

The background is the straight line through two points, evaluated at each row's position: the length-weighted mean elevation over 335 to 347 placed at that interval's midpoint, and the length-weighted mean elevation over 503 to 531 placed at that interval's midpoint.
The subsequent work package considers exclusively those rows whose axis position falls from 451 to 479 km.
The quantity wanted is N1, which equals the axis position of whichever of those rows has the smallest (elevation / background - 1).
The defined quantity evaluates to 457.0 km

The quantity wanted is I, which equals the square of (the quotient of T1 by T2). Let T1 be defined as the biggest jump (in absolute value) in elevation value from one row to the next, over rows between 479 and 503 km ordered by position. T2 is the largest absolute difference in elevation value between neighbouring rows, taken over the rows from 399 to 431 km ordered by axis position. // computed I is 0.1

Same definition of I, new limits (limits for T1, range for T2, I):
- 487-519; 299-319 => 6.1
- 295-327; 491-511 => 0.9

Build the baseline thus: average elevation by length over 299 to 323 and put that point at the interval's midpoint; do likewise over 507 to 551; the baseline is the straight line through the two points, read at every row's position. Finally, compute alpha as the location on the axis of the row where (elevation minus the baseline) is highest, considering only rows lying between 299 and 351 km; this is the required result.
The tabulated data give 349.0 km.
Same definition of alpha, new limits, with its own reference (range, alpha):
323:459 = 349.0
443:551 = 537.0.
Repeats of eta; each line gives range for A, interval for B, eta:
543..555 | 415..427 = 0.54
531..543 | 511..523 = 1.00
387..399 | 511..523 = 0.95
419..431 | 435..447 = 1.68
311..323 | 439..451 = 0.85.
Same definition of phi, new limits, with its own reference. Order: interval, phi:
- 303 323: 321.0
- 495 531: 529.0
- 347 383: 381.0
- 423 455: 453.0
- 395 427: 397.0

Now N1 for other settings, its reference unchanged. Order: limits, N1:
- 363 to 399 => 377.0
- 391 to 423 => 421.0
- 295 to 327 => 301.0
